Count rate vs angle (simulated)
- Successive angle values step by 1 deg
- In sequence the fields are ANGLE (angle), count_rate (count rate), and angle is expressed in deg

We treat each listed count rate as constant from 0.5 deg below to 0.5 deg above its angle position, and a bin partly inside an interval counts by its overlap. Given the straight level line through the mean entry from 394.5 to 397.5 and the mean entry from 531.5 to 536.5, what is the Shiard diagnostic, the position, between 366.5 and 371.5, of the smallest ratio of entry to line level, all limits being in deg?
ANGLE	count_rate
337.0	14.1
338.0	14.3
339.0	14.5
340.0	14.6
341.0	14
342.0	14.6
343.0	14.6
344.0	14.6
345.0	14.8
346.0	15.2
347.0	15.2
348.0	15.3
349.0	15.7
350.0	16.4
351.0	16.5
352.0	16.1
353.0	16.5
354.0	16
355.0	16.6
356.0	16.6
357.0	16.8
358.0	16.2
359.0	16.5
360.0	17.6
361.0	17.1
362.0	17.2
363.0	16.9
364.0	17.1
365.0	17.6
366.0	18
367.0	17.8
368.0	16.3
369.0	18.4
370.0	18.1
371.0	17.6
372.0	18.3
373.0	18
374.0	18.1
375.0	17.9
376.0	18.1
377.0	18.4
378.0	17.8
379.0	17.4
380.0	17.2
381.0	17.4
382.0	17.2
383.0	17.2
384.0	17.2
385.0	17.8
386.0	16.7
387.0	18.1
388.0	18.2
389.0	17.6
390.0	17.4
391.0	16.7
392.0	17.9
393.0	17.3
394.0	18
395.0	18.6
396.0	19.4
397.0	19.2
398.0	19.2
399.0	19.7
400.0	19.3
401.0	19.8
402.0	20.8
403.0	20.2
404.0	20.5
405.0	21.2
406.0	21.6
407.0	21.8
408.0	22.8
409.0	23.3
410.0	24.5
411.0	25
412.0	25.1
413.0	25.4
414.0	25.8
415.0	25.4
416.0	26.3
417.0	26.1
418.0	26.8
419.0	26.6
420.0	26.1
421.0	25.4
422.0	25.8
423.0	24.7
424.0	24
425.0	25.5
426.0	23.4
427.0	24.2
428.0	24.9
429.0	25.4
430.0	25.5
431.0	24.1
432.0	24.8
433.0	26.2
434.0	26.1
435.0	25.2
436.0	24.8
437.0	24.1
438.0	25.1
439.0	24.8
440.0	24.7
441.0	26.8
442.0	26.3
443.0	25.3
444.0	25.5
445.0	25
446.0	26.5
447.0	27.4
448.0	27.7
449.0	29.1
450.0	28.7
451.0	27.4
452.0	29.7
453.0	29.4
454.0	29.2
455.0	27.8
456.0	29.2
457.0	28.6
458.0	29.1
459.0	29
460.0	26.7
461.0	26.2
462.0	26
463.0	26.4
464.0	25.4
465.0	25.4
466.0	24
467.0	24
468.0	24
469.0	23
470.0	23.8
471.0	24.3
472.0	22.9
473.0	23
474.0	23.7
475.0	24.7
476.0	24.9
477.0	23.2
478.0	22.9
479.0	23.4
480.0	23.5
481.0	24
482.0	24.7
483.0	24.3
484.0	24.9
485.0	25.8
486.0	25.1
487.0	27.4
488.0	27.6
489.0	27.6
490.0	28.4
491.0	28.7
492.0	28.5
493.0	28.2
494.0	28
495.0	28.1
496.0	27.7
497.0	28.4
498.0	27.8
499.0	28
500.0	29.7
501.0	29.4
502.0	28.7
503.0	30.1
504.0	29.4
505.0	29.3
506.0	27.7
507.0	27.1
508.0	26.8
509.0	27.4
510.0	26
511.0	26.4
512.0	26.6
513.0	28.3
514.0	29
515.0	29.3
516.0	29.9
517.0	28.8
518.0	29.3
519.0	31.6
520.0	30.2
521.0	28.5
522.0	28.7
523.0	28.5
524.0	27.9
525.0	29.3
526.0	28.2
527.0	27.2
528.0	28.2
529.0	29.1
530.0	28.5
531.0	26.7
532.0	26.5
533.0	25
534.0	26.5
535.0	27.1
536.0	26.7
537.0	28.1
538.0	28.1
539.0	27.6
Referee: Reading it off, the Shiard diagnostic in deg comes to 368.0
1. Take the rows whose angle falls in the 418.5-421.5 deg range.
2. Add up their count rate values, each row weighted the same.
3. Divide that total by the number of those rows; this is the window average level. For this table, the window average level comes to 26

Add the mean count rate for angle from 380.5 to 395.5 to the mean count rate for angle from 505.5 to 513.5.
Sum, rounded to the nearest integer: 45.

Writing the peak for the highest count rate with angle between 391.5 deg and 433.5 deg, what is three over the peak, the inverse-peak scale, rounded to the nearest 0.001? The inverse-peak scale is 0.112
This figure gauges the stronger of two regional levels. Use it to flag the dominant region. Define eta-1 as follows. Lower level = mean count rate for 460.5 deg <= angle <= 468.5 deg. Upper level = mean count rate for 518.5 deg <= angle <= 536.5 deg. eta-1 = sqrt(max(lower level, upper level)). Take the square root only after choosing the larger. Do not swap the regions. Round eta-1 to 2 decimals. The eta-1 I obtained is 5.29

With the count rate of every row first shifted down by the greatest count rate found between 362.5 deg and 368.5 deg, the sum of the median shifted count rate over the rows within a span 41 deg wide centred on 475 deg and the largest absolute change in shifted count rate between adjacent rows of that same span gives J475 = 10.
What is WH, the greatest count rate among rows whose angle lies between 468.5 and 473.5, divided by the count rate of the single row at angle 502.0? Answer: 0.85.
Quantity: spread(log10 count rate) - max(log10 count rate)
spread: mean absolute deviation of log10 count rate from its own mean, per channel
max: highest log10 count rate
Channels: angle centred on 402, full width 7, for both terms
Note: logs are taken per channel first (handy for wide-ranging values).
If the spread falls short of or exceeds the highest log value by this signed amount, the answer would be -1.31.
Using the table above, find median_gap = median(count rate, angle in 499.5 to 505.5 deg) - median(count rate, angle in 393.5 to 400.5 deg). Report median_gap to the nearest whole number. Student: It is 10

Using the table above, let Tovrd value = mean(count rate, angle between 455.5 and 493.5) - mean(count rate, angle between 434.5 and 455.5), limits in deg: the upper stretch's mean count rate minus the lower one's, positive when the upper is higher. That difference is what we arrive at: -1.1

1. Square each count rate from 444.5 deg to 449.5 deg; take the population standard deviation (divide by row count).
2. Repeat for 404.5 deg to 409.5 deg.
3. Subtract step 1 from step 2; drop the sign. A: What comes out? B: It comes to 38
